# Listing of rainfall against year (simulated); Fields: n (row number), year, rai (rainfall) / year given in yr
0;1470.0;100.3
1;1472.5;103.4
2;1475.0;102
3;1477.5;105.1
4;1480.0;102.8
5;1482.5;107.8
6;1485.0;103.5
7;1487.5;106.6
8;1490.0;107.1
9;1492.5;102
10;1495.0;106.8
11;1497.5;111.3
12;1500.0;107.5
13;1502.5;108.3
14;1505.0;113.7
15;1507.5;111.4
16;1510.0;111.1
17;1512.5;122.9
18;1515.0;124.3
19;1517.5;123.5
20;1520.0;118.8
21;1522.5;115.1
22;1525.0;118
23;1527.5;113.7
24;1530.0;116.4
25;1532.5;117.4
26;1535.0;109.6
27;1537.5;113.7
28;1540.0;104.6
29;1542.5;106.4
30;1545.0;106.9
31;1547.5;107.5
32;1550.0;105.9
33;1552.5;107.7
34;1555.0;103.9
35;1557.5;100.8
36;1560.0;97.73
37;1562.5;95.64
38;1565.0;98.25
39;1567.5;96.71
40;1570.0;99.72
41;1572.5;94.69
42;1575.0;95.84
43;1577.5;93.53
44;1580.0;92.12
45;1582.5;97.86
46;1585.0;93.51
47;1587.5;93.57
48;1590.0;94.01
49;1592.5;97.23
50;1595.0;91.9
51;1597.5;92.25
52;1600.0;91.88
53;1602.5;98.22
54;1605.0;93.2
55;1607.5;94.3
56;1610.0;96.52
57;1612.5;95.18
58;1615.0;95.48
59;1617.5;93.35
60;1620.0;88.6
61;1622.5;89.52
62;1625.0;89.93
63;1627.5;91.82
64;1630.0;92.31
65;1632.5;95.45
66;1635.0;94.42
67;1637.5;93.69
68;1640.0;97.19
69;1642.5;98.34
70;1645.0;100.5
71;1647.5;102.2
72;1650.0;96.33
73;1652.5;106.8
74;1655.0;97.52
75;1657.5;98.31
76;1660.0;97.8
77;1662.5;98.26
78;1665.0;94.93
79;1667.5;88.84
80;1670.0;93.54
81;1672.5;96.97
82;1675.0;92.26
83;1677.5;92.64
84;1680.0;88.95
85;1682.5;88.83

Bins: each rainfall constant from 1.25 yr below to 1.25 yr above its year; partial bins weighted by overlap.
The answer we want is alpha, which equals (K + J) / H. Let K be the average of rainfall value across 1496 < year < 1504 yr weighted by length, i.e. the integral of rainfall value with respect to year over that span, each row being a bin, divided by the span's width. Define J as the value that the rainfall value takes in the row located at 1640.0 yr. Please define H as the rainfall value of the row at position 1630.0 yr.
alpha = 2.2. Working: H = 92.31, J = 97.19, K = 109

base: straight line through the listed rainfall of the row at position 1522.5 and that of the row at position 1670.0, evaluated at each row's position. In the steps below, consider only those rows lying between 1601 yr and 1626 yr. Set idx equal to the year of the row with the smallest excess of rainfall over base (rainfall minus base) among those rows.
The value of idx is 1620.0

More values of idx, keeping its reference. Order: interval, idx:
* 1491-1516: 1492.5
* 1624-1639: 1625.0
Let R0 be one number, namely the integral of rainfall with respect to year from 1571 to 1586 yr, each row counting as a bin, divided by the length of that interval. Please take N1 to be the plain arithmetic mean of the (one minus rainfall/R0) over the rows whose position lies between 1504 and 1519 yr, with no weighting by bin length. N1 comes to -0.24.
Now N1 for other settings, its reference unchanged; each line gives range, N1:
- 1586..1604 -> 0.01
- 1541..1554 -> -0.13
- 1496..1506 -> -0.16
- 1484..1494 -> -0.11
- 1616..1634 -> 0.03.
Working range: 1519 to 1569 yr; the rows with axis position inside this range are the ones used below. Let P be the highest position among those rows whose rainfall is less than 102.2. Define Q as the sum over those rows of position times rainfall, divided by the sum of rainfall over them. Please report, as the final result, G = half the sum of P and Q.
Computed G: 1555.2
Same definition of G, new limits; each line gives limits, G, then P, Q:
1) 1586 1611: 1604.4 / 1610.0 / 1598.8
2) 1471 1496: 1488.2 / 1492.5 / 1483.8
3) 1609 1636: 1628.7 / 1635.0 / 1622.4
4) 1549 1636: 1613.4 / 1635.0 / 1591.7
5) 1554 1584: 1575.5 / 1582.5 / 1568.6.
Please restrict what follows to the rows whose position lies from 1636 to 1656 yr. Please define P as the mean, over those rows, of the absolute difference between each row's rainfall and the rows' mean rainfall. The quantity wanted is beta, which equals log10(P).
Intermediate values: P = 3.07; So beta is 0.49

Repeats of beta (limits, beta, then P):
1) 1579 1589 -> 0.25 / 1.80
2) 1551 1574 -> 0.50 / 3.17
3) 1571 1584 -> 0.21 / 1.63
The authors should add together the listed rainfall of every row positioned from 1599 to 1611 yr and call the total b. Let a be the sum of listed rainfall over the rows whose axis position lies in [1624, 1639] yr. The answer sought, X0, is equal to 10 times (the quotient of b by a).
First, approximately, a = 558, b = 474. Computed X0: 9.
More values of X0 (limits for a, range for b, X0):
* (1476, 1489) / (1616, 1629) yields 9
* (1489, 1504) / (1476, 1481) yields 3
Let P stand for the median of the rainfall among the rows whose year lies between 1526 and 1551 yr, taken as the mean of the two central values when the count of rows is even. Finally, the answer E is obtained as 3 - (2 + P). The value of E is -108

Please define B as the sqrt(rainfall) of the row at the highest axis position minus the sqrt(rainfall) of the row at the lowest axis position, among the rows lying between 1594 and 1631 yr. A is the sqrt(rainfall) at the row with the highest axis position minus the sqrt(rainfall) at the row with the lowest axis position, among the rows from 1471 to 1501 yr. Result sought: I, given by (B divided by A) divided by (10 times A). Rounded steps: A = 0.2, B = 0.02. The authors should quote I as 0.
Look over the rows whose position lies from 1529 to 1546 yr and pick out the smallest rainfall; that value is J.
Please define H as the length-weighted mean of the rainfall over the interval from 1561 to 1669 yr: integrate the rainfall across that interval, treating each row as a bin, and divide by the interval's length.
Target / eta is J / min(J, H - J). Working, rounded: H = 95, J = 104.6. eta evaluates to -11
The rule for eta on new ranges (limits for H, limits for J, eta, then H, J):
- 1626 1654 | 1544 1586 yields 18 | 97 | 92.12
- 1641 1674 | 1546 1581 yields 17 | 98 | 92.12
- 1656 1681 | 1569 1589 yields 42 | 94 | 92.12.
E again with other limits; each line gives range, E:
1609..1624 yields -93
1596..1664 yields -94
